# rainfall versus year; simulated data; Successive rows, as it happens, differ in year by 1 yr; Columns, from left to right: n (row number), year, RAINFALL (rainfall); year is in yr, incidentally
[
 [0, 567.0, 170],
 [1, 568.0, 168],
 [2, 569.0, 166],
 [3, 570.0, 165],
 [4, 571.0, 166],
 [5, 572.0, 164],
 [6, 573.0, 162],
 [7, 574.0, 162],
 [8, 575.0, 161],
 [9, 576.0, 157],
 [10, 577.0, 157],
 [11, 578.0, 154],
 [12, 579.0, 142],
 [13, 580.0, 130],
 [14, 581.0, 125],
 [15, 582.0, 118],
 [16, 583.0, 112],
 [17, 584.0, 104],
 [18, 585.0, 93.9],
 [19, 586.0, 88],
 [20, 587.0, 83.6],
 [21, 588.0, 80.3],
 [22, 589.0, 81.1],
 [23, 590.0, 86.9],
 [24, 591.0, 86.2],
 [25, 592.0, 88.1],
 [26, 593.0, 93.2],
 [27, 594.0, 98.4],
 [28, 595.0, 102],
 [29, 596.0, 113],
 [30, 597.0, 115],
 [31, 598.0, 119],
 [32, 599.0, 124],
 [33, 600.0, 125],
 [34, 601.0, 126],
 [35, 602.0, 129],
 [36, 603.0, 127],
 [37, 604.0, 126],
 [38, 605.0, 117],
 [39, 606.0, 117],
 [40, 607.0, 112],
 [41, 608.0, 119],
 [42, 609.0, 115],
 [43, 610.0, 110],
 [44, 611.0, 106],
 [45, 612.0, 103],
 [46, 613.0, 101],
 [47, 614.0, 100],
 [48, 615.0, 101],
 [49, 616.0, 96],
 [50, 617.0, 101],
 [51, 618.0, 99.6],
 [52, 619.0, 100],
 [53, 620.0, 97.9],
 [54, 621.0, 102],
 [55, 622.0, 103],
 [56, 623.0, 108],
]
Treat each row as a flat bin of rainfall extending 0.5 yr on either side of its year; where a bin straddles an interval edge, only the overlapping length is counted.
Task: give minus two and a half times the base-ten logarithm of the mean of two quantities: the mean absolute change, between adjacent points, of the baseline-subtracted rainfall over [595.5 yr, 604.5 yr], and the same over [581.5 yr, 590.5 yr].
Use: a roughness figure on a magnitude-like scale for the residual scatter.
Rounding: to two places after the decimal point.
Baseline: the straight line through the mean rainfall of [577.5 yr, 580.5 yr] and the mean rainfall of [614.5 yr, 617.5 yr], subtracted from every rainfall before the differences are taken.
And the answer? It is -1.50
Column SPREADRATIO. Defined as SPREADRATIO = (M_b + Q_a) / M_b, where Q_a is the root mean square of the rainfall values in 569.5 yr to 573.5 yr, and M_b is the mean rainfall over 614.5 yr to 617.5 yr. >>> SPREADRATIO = 2.65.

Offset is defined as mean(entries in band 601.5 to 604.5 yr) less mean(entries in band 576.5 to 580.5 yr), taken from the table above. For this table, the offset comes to -18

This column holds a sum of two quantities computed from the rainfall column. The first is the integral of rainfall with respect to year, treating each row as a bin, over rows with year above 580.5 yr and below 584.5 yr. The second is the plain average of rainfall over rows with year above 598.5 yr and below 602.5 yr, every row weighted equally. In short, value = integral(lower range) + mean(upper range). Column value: 585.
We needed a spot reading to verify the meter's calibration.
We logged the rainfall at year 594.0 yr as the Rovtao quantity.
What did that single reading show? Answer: 98.4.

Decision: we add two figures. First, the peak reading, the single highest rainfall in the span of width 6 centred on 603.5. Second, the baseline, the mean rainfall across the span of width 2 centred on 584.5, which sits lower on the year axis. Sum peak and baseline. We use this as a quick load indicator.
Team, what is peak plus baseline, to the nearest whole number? 228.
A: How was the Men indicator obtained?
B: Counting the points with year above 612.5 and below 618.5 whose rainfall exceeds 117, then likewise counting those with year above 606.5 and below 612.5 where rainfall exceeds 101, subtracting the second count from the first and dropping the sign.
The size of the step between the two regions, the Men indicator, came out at 6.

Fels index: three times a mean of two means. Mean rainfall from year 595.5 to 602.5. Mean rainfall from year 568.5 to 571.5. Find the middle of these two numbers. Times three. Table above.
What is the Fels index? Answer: 431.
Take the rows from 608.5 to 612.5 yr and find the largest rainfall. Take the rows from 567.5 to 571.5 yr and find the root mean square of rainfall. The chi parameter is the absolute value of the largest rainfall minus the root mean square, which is 51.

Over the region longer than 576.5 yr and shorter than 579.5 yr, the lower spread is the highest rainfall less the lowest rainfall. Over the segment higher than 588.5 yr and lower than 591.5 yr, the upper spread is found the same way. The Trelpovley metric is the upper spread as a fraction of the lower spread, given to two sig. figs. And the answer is 0.39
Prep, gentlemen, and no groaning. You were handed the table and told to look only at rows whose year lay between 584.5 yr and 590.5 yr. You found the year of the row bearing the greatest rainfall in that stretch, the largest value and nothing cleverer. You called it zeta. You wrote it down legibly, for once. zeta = 585.0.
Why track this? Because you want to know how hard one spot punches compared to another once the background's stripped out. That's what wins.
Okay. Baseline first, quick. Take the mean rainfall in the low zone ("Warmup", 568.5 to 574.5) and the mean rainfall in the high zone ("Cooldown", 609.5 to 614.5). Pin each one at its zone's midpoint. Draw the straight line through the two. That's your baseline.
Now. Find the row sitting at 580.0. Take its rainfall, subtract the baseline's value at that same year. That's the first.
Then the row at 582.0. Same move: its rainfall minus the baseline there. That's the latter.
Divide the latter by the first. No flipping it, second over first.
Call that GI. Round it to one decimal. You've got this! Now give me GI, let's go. 1.4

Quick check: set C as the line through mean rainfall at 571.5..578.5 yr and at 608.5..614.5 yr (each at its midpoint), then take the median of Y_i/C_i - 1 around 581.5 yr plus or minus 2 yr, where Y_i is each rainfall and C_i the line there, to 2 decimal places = -0.19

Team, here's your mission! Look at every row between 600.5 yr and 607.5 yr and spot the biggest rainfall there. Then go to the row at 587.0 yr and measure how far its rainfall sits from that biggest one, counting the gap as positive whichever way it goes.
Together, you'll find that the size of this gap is 45.4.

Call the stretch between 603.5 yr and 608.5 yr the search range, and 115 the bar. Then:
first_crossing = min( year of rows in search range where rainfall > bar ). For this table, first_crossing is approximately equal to 604.0 yr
